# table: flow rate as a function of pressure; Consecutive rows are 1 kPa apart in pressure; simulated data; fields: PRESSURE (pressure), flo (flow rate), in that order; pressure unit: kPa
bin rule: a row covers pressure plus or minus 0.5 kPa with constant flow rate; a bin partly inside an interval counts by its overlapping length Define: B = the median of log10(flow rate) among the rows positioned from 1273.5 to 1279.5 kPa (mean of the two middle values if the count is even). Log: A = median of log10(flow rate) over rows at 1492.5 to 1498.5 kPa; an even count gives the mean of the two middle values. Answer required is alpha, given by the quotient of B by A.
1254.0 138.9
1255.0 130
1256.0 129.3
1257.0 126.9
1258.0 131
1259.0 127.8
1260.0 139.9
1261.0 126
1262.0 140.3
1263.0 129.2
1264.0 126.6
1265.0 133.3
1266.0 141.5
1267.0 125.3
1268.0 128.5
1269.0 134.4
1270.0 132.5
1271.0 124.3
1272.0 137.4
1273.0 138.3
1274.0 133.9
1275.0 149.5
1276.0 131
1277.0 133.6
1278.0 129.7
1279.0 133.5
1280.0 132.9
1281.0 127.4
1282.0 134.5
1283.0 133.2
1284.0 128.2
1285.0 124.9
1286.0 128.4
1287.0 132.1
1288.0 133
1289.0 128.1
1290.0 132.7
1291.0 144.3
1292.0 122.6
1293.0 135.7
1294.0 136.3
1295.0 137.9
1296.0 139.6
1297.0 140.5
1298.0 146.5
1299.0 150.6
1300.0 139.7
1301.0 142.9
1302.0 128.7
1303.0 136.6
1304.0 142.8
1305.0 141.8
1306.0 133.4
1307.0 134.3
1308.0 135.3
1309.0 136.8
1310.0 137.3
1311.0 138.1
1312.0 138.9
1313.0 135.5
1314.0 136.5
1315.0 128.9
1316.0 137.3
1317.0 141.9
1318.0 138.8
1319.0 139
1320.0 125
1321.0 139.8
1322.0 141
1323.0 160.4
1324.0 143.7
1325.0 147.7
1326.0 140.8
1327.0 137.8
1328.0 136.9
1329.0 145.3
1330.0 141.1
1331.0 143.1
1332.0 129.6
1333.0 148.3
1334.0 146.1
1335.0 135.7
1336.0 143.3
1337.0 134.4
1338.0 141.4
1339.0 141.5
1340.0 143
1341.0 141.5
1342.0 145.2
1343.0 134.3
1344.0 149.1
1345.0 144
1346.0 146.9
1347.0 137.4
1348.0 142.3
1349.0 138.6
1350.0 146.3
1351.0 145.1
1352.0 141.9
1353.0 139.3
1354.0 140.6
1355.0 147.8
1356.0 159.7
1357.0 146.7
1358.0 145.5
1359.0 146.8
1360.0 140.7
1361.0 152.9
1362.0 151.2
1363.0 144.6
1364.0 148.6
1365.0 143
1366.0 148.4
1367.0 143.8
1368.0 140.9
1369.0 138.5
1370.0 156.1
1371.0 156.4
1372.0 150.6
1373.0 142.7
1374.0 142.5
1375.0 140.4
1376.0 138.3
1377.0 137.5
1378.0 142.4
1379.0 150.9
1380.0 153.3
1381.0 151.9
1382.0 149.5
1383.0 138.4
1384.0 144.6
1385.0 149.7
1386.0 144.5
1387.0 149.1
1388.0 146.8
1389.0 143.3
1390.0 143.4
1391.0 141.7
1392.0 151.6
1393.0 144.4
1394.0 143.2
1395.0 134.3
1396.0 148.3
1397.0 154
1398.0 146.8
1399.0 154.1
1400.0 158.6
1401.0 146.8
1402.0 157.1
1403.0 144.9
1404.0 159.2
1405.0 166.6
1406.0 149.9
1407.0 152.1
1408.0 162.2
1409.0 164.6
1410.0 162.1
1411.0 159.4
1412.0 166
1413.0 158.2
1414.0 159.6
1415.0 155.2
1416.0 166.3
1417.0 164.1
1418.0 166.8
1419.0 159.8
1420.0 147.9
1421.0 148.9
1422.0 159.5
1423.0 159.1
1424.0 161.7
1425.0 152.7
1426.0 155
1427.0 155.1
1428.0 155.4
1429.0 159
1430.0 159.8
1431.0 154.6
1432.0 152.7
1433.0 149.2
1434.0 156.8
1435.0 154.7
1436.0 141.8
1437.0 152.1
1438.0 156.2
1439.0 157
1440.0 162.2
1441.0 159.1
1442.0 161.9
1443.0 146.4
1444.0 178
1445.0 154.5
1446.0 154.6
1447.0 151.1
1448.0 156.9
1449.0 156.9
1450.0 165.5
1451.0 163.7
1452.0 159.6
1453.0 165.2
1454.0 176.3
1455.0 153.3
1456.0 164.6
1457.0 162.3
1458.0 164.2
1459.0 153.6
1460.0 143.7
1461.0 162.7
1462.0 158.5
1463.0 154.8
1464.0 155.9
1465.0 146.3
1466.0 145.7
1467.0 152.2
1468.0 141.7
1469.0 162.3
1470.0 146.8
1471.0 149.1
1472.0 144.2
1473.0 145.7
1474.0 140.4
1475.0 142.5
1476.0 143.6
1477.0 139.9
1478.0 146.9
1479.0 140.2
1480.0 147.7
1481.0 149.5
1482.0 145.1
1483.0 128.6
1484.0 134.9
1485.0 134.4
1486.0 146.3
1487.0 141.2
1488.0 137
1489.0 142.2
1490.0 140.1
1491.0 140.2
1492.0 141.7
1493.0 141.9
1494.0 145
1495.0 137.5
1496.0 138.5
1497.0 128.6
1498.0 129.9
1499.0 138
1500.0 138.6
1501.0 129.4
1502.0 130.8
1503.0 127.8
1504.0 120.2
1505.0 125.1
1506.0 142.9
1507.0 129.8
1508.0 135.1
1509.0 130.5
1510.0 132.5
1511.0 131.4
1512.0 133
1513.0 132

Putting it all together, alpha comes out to 0.99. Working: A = 2.14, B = 2.13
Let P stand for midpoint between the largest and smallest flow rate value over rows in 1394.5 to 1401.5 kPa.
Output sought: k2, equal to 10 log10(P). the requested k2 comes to 21.66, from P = 146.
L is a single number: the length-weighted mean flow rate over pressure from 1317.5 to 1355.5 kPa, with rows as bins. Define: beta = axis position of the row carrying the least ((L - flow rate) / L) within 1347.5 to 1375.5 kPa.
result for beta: 1356.0 kPa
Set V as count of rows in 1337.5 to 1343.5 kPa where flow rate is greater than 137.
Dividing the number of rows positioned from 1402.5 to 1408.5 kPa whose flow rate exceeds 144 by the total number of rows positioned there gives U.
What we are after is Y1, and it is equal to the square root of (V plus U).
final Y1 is 2.4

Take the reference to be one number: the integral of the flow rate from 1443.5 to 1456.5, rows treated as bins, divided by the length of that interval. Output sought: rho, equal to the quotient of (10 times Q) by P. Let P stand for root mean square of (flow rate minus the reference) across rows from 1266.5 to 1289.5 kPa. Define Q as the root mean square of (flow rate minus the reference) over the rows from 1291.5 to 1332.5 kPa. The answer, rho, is 8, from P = 30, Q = 24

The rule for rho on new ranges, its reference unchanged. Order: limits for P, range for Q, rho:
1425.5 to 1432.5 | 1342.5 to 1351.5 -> 32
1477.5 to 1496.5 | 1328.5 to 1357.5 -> 9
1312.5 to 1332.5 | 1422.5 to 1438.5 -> 4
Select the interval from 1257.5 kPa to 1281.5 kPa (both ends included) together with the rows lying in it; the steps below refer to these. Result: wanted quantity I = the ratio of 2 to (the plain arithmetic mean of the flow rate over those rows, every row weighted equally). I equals 0.0151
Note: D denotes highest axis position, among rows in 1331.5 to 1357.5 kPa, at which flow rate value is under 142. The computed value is 1354.0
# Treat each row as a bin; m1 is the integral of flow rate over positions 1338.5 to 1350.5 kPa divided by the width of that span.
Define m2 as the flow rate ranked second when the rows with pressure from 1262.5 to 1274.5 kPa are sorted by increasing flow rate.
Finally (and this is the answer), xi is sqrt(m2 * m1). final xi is 134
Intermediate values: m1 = 143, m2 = 125.3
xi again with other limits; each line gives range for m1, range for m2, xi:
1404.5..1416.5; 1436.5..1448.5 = 156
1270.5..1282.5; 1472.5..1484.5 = 134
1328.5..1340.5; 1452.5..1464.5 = 147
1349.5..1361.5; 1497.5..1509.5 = 135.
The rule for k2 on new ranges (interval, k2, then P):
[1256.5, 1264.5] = 21.24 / 133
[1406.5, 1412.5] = 22.02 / 159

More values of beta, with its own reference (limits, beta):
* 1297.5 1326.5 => 1323.0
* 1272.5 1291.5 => 1275.0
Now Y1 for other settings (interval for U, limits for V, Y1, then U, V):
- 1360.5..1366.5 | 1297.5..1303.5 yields 2.2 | 0.8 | 4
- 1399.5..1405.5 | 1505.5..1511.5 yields 1.4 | 1.0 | 1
